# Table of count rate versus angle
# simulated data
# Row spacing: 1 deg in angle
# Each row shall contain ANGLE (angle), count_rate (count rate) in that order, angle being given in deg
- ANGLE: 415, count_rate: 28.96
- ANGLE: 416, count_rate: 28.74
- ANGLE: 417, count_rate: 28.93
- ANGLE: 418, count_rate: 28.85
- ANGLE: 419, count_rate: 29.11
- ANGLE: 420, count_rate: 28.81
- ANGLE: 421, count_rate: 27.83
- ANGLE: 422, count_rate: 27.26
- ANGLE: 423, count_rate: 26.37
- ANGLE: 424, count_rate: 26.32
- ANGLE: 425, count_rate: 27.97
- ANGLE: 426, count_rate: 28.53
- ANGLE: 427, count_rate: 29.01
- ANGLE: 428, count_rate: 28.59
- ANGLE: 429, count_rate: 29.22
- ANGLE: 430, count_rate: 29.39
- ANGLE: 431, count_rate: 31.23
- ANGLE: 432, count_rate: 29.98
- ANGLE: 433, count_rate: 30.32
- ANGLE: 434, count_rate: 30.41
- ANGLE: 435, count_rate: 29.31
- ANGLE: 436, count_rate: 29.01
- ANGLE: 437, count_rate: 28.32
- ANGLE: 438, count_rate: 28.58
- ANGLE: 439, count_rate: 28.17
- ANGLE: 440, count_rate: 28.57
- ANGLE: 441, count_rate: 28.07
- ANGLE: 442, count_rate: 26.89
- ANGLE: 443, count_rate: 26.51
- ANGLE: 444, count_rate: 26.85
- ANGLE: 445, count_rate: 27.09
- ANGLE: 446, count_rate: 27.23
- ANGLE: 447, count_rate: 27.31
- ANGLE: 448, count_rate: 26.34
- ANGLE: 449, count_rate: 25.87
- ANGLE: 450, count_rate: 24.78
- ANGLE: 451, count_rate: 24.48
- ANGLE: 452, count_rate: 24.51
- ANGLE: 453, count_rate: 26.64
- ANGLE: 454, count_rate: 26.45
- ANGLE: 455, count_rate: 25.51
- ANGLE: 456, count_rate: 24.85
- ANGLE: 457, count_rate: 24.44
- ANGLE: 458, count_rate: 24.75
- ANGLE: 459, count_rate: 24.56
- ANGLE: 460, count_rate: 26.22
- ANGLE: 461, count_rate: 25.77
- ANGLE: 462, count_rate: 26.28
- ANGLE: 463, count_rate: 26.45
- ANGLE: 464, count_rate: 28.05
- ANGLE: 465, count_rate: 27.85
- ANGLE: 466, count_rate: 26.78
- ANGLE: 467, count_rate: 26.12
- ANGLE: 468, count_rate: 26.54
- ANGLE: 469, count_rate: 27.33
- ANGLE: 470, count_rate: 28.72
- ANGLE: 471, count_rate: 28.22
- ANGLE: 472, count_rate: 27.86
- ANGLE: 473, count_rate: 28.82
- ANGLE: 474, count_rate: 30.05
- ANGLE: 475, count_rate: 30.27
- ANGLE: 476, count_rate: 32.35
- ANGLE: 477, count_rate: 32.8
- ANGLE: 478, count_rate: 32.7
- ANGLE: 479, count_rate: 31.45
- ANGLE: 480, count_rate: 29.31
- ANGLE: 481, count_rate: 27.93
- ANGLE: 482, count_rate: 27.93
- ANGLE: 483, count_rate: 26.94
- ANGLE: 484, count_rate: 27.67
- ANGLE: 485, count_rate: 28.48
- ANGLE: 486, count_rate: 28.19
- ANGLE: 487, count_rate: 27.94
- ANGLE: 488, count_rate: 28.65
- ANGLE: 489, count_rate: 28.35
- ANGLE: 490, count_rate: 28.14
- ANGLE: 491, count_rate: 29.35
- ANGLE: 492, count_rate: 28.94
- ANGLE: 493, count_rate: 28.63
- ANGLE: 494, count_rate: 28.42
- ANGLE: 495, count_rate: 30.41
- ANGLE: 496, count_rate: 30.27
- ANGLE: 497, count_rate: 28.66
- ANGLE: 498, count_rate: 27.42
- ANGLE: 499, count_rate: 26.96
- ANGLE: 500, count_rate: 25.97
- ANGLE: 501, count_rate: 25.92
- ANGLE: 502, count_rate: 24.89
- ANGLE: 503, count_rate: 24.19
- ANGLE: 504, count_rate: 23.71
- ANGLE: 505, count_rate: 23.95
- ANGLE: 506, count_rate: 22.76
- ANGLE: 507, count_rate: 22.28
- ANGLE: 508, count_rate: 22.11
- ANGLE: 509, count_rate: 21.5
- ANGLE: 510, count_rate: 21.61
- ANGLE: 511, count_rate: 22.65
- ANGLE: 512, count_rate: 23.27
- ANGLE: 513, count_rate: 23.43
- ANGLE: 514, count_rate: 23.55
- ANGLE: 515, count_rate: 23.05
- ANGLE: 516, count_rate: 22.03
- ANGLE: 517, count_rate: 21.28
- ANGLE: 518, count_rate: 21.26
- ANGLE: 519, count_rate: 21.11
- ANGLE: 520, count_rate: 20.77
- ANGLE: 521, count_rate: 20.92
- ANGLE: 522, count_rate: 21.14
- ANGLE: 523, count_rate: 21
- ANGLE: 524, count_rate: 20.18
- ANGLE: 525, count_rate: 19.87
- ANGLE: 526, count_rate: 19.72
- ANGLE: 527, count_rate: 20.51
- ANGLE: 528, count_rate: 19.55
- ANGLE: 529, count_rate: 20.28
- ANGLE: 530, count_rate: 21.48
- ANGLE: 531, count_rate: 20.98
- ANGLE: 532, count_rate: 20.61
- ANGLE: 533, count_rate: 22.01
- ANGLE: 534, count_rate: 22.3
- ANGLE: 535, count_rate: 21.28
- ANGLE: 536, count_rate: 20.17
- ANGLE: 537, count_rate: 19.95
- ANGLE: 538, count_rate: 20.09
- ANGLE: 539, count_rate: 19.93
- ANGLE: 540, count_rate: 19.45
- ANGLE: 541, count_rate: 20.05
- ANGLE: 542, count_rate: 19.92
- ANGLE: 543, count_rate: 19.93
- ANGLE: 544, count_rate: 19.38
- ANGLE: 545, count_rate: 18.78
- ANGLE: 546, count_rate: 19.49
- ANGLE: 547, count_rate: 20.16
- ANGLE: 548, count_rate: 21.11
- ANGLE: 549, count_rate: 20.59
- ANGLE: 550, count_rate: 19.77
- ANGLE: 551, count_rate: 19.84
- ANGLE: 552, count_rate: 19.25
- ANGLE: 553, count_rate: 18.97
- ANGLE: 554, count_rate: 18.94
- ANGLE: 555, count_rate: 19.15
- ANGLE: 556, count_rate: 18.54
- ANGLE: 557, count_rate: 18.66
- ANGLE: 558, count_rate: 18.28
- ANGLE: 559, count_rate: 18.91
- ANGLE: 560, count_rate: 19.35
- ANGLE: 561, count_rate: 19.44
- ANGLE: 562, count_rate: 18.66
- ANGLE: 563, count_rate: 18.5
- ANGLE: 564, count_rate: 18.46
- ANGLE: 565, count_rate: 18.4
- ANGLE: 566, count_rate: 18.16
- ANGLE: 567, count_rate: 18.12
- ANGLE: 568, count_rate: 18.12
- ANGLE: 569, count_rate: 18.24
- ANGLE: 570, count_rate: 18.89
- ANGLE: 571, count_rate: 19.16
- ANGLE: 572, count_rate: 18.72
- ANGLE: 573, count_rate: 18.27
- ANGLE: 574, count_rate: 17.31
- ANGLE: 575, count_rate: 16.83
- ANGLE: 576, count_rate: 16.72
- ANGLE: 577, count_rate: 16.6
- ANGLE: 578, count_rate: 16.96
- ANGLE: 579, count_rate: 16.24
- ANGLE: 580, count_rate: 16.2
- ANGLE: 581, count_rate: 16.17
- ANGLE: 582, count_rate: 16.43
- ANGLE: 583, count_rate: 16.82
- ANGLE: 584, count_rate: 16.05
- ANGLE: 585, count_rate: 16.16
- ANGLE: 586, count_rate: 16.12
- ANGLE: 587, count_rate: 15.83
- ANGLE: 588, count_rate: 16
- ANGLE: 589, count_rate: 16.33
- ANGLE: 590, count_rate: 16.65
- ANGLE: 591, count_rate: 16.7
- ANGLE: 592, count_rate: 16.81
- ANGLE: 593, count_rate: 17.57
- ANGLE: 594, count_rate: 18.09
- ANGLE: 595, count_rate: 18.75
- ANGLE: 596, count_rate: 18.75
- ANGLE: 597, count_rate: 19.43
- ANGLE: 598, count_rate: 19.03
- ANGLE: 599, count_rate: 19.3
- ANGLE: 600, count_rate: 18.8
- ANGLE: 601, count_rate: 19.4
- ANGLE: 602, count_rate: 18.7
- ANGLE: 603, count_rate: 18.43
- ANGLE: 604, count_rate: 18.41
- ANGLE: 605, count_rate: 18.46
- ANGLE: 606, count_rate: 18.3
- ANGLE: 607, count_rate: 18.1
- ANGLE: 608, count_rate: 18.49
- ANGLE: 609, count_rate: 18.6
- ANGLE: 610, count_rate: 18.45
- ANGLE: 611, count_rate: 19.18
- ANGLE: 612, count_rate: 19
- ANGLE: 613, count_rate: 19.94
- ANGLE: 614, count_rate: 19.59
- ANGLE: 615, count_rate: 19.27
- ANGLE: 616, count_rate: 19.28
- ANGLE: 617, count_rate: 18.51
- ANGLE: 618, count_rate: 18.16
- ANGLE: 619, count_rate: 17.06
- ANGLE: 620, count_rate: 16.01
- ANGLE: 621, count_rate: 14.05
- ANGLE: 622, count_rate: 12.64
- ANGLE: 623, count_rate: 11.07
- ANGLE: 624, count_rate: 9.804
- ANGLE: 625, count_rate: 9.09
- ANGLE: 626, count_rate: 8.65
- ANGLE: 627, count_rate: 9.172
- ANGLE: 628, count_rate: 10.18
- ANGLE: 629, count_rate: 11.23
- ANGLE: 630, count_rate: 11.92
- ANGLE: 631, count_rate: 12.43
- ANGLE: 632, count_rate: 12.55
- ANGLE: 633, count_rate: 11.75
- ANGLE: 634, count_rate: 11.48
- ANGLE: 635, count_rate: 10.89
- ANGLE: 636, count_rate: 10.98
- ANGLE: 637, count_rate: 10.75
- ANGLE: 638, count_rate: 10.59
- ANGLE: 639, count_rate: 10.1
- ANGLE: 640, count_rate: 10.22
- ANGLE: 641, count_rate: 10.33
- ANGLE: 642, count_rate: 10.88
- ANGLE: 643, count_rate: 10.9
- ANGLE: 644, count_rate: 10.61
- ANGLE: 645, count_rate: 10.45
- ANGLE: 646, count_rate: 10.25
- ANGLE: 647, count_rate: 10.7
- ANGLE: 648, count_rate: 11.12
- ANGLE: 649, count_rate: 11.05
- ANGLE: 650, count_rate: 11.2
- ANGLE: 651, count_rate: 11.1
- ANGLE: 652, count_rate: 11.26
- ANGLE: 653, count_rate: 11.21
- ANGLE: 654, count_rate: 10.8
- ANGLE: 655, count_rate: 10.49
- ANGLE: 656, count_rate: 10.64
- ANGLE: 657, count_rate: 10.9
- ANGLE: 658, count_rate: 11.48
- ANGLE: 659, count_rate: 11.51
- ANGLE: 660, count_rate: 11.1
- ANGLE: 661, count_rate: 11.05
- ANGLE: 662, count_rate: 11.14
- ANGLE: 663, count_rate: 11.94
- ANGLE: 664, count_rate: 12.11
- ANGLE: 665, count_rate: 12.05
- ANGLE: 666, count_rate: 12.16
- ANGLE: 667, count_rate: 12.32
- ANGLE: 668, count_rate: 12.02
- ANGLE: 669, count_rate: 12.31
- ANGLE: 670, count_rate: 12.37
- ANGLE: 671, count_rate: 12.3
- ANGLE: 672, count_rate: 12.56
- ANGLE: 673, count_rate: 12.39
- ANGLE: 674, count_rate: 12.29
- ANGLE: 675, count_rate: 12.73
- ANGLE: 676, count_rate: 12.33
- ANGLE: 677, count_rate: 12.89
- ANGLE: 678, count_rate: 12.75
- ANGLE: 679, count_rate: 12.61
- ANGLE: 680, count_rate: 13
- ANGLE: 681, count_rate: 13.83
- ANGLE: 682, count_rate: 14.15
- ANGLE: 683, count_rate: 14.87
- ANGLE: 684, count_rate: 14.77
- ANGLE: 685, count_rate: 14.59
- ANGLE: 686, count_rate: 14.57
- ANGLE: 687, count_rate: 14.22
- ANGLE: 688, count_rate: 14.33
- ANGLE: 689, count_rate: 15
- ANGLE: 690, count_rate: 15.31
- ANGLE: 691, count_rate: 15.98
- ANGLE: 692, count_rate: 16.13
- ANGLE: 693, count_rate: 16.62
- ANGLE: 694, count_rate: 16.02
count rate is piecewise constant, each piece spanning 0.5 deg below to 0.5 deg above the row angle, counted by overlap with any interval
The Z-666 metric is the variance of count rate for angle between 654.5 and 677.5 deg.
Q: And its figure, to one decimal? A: 0.5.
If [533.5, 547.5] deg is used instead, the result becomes 0.7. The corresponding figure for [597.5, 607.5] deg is 0.2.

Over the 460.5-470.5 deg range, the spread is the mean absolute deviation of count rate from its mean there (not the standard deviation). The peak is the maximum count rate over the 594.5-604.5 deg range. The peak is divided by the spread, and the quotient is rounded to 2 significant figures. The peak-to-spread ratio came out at 24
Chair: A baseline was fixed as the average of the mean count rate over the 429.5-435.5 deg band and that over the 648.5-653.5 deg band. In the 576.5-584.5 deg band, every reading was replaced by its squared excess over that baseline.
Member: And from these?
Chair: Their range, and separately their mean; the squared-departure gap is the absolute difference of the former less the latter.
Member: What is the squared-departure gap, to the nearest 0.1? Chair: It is 10.2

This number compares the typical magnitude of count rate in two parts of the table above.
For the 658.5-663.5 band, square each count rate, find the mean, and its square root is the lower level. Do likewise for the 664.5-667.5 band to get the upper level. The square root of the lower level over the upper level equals 0.97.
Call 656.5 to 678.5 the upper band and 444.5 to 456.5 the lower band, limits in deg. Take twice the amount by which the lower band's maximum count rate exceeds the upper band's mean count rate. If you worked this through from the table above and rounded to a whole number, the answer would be 31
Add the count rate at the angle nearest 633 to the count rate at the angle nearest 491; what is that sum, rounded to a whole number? 41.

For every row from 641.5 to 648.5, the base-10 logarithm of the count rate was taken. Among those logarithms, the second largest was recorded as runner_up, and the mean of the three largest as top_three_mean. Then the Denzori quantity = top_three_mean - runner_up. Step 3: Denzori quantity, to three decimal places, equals 0.003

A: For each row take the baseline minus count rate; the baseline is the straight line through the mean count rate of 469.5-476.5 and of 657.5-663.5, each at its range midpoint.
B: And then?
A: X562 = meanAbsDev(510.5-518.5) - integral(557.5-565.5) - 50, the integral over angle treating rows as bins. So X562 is -66.8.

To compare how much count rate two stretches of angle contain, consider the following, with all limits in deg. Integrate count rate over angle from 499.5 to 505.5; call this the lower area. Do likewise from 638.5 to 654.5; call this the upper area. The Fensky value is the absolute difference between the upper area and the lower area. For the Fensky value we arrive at 24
